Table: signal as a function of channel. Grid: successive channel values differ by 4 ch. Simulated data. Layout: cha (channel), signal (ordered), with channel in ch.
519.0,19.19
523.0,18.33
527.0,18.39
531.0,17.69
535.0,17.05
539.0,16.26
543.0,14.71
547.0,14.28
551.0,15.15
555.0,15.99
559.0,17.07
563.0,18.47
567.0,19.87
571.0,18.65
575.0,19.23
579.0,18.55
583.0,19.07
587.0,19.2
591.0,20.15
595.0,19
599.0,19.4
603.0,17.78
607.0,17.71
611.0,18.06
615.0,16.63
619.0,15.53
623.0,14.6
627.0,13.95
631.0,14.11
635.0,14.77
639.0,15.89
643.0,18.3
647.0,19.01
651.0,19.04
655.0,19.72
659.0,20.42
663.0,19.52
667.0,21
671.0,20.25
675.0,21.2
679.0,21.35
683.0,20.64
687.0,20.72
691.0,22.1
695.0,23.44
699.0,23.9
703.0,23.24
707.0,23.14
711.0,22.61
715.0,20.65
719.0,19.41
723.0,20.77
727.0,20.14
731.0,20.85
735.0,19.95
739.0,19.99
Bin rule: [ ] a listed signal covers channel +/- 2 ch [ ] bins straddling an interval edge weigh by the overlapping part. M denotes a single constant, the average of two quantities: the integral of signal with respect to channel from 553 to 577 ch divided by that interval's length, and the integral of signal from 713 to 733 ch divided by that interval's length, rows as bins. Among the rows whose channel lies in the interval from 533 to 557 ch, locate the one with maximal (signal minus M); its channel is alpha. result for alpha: 535.0 ch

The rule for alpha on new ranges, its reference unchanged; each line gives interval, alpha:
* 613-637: 615.0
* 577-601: 591.0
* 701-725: 703.0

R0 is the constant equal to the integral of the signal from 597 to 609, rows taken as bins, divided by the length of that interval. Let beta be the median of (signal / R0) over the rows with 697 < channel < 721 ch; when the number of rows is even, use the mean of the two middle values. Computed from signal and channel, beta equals 1.25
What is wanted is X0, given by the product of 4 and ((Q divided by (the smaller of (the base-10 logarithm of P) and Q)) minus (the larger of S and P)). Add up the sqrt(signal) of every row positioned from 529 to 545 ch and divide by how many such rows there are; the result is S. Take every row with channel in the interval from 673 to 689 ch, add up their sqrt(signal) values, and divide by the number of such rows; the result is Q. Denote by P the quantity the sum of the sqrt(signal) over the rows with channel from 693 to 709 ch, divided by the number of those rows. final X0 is 7.4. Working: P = 4.8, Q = 4.58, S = 4.1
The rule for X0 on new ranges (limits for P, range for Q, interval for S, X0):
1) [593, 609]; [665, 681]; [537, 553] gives 11.7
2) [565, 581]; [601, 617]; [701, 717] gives 7.2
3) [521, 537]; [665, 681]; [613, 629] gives 12.3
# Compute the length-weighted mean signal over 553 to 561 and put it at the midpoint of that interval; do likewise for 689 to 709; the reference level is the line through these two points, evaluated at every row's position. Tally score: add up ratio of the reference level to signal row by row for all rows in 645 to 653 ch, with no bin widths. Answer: 2.2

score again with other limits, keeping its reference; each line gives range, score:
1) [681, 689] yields 2.2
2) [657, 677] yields 5.3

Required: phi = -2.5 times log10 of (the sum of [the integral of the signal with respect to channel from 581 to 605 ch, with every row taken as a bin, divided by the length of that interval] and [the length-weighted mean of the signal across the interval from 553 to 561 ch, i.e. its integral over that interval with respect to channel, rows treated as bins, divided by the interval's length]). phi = -3.88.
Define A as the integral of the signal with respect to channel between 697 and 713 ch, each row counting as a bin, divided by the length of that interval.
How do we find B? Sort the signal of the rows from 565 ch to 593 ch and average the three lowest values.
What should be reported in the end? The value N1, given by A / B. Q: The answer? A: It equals 1.2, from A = 23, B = 18.8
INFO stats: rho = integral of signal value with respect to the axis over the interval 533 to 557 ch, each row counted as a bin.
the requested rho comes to 374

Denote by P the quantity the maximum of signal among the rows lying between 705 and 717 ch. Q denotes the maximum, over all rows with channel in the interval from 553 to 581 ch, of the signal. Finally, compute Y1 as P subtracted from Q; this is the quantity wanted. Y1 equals -3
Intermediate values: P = 23.14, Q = 19.87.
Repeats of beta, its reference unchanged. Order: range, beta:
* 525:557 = 0.88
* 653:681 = 1.12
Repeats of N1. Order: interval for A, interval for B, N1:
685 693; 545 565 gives 1.4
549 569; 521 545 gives 1.1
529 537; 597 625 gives 1.1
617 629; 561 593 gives 0.8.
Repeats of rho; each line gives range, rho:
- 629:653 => 404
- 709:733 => 498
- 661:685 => 496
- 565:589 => 458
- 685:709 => 546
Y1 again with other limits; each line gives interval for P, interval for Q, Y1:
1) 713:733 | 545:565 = -2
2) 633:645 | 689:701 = 6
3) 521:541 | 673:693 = 4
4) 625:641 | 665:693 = 6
